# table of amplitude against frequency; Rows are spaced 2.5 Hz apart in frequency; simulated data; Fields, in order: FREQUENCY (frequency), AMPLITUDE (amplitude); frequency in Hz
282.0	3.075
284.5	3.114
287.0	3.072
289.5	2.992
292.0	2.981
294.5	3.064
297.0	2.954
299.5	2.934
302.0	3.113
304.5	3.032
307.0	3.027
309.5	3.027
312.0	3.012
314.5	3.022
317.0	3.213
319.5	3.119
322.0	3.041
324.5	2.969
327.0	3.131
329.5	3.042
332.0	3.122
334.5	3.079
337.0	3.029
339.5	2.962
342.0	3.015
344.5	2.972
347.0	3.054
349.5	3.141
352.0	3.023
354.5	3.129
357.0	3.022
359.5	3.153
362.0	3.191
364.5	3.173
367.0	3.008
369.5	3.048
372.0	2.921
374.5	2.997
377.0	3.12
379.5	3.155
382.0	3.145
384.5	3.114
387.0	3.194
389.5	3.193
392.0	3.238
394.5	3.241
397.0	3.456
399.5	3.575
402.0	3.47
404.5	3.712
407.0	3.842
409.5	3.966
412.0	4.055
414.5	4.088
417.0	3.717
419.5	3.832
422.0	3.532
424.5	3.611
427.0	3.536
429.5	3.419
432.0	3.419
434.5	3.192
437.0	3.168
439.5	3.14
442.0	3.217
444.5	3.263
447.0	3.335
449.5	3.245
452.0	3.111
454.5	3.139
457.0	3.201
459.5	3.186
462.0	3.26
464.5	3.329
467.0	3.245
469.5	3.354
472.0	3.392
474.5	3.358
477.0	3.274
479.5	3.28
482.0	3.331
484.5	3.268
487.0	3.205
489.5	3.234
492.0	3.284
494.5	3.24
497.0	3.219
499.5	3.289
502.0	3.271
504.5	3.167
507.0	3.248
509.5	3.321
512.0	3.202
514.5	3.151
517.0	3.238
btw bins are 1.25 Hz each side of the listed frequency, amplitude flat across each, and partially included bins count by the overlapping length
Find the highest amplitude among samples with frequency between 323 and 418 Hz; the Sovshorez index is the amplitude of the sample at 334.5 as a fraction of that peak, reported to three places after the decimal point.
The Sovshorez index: 0.753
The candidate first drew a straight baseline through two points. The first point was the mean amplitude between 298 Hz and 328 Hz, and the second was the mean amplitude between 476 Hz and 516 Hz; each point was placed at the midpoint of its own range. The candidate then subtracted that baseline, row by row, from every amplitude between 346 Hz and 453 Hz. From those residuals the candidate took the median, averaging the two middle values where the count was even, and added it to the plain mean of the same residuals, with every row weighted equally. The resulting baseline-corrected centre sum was 0.25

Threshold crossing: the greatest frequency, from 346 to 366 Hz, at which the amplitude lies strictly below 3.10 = 357.0 Hz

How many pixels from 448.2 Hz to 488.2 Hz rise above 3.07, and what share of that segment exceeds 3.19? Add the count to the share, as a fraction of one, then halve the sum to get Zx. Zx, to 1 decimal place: 8.4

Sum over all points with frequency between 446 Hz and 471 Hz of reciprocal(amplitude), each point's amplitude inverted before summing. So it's 3.09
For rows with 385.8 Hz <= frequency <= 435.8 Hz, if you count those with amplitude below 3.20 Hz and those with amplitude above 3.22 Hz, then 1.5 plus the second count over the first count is 7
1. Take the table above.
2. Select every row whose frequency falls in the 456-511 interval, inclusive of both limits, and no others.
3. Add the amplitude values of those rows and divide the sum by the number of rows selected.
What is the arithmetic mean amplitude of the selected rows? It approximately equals 3.27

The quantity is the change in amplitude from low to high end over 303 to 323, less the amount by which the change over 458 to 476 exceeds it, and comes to -0.15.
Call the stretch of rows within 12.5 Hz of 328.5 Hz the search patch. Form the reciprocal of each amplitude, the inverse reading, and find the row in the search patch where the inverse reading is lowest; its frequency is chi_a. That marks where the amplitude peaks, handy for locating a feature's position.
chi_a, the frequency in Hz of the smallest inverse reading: 317.0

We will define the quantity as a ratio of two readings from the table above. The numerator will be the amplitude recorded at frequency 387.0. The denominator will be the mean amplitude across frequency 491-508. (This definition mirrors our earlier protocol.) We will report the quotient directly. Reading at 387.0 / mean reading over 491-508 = 0.98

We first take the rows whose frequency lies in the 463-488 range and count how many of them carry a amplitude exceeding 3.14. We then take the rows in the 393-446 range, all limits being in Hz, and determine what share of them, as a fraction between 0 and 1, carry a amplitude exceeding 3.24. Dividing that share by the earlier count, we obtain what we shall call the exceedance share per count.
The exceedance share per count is 0.081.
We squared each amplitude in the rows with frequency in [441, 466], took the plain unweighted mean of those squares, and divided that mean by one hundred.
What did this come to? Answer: 0.104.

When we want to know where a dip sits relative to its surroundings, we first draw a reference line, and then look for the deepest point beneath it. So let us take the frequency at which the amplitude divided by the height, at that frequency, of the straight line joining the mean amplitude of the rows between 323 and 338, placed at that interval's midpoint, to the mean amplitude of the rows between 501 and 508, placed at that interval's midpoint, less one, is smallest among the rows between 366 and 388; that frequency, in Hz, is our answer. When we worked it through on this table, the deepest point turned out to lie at 372.0 Hz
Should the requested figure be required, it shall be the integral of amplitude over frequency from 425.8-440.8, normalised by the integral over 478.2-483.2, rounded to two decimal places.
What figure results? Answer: 3.01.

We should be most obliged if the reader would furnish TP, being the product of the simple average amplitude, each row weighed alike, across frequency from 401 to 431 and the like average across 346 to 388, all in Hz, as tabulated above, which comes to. 11.5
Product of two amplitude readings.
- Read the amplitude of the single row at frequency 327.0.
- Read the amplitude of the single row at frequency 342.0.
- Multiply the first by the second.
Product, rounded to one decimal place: 9.4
